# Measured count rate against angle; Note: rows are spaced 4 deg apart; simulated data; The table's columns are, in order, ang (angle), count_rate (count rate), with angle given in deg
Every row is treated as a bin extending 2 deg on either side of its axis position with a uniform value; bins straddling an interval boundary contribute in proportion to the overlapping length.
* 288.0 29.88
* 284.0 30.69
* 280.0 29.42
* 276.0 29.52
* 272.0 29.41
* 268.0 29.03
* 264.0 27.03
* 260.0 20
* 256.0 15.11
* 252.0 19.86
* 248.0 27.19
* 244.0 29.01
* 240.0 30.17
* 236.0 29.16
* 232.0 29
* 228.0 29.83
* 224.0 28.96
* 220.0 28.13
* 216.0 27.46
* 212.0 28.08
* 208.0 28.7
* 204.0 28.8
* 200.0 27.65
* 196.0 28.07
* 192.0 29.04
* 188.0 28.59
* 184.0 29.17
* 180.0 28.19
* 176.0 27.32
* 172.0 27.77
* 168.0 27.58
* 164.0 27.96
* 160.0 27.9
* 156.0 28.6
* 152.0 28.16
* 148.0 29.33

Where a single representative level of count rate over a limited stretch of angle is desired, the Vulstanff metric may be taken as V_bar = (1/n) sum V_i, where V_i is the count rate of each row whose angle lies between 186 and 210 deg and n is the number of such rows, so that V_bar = 28.5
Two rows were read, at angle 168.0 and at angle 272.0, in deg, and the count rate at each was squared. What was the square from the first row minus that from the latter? -104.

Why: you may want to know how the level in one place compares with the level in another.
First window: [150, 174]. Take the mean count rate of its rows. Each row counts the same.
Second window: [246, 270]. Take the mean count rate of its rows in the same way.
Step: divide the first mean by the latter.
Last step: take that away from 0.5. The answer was -0.72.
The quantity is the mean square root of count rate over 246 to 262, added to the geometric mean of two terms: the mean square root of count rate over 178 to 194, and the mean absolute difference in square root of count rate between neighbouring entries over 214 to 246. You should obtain 5.13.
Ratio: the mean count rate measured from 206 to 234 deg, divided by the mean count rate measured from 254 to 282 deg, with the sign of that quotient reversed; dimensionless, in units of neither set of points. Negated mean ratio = -1.11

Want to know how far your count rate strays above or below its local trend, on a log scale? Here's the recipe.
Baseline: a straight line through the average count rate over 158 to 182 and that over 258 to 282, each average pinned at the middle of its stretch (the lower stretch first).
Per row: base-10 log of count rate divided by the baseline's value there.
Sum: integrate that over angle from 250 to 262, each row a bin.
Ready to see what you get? -2.2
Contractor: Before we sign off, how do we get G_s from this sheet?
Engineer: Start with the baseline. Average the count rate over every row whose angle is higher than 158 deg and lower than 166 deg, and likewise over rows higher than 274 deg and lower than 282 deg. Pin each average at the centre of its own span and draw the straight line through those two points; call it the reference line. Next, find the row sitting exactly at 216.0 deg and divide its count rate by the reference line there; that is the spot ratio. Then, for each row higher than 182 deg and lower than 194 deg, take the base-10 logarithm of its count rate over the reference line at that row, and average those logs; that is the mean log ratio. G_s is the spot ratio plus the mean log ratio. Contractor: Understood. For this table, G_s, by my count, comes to 0.97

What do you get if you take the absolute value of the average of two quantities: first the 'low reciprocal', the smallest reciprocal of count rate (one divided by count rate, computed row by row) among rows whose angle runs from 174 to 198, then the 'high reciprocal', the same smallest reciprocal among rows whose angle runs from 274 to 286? 0.0334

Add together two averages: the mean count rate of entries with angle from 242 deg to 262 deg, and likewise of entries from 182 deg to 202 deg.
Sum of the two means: 51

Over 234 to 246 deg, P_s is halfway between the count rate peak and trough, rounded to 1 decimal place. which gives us 29.6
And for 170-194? 28.2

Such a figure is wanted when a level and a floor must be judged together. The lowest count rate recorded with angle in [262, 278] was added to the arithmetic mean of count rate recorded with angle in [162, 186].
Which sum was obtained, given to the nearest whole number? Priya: 55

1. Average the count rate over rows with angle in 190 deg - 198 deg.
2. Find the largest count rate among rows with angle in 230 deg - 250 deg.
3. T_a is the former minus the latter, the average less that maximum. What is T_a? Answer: -1.6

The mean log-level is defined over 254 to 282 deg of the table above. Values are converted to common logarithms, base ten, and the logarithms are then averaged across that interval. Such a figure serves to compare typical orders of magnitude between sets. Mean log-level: 1.40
